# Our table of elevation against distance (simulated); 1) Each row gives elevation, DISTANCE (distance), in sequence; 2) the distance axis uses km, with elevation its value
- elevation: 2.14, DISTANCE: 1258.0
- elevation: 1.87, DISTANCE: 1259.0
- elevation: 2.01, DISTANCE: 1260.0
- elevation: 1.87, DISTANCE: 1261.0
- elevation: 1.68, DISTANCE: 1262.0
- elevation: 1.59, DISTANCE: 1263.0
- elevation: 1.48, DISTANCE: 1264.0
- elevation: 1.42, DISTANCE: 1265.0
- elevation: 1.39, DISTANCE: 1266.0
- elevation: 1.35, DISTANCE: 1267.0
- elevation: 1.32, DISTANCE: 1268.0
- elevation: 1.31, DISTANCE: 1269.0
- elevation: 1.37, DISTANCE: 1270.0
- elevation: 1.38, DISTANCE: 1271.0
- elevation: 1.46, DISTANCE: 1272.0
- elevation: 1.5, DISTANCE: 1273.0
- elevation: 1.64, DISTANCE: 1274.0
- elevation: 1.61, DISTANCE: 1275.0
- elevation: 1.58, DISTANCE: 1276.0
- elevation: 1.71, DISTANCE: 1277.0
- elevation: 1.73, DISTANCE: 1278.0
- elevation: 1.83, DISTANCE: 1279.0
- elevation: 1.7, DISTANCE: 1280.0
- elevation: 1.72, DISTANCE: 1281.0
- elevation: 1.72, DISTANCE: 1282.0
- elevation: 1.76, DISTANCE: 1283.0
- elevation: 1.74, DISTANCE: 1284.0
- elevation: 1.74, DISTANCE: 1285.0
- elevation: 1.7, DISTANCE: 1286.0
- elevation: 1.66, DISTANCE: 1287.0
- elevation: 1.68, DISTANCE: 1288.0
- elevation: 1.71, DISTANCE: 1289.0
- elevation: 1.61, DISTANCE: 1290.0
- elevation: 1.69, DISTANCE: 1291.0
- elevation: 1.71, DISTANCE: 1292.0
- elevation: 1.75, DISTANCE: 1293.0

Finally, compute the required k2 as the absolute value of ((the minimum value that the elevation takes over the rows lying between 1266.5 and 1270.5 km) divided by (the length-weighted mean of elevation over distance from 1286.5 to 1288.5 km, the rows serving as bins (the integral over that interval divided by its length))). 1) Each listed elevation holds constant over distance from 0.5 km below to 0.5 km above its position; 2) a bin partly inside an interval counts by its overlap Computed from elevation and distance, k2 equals 0.78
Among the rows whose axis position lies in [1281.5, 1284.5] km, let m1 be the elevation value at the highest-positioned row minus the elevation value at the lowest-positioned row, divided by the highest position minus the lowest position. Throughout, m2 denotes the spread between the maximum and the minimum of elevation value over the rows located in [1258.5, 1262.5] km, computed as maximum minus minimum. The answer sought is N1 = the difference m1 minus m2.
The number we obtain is -0.32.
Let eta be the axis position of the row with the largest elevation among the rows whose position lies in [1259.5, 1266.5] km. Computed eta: 1260.0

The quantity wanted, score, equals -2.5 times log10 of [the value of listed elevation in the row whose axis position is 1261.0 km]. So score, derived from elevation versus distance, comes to -0.68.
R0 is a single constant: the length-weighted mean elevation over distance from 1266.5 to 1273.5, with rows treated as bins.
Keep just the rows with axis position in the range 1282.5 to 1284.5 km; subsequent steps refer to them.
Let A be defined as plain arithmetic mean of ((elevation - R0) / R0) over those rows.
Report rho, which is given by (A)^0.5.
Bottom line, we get 0.51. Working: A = 0.26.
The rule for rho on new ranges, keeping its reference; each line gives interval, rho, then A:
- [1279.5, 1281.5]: 0.49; 0.24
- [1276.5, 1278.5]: 0.49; 0.24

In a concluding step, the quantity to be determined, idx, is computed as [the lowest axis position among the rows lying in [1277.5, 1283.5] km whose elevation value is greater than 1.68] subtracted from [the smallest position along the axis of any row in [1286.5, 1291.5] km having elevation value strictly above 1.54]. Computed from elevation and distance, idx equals 9 km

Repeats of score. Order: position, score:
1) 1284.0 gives -0.60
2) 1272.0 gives -0.41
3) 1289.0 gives -0.58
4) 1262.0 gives -0.56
